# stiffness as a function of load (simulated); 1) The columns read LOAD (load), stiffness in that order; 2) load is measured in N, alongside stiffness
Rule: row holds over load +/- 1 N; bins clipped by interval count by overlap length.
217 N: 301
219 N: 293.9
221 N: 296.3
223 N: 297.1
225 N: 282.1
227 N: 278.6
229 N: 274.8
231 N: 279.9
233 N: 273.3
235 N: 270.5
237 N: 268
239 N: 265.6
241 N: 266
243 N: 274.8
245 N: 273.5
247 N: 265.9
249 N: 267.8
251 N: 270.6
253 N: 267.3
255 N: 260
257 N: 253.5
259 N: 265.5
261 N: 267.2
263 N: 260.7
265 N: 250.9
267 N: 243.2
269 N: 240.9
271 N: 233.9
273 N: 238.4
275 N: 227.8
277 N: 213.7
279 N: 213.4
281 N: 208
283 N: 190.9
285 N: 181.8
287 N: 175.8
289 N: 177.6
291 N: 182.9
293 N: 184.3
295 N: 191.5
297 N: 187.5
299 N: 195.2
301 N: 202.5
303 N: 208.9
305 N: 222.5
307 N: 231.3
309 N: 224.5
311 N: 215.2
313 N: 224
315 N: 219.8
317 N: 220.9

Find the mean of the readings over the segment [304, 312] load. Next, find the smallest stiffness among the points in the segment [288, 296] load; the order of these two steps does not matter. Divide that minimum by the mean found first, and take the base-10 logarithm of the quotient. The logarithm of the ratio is -0.10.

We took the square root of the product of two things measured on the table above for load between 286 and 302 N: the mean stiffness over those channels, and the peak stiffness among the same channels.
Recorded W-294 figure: 195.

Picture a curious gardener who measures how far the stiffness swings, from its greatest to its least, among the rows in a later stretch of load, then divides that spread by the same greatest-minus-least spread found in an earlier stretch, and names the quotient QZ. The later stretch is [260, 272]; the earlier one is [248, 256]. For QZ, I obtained 3.1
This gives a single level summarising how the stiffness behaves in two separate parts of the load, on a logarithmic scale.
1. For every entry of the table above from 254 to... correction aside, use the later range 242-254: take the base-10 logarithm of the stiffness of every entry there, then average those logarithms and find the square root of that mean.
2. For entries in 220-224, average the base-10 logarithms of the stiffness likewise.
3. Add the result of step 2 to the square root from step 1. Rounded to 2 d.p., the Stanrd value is 4.03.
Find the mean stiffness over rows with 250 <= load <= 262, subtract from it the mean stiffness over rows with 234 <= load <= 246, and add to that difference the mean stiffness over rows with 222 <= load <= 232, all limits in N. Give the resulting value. 277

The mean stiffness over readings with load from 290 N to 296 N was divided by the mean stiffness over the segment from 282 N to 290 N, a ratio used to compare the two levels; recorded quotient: 1.03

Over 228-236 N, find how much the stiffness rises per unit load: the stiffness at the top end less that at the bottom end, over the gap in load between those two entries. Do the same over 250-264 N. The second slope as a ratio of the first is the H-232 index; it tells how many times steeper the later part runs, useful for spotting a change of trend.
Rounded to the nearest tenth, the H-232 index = 1.2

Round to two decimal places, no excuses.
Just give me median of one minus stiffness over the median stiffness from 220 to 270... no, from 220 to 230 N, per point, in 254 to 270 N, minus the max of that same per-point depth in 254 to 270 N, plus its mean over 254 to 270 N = 0.04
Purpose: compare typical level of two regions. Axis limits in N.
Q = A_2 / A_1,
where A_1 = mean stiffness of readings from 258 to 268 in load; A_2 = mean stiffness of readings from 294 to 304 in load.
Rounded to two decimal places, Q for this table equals 0.77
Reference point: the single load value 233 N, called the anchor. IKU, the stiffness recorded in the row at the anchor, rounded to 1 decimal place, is 273.3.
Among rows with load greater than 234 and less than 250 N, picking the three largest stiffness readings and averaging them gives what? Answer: 273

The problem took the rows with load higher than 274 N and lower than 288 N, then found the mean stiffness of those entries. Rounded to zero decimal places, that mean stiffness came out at 202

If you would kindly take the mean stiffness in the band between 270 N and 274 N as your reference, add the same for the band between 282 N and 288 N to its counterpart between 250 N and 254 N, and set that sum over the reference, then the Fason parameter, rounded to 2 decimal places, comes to 1.91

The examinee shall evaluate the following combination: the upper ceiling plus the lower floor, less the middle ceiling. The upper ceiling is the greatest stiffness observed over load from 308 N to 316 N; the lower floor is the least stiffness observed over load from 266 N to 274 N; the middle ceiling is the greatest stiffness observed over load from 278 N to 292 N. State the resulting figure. 245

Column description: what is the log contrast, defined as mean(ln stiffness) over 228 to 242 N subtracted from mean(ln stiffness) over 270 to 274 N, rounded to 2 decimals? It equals -0.14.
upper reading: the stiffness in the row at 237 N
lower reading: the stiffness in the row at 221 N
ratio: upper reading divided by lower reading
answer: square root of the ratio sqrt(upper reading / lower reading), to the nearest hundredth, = 0.95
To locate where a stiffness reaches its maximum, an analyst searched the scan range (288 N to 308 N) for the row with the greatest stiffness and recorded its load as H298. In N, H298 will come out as 307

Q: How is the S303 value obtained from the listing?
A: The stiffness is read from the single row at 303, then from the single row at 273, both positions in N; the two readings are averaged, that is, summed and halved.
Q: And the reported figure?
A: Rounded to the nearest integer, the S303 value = 224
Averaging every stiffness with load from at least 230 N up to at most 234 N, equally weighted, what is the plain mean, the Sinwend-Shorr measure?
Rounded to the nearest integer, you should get 277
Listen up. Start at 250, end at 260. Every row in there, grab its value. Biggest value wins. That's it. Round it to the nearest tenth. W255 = 270.6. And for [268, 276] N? 240.9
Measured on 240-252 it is 274.8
